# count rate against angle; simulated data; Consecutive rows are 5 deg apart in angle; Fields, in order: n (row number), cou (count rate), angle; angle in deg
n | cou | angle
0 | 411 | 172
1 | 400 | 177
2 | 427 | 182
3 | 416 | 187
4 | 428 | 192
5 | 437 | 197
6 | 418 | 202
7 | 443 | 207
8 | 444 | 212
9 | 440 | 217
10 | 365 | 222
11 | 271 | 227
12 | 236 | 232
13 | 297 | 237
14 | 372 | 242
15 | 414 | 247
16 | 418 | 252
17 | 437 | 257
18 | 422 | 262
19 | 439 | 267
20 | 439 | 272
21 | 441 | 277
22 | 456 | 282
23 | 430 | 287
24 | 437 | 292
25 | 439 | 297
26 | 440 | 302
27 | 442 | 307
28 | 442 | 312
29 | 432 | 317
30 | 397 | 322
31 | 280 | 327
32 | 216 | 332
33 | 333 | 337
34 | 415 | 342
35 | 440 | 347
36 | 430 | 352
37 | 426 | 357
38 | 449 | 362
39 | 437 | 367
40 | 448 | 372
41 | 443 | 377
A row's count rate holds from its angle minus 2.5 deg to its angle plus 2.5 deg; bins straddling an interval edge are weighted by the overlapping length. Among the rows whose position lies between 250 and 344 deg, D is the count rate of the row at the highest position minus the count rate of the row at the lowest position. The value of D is -3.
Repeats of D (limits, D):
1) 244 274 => 25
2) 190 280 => 13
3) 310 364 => 7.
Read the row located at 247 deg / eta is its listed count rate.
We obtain 414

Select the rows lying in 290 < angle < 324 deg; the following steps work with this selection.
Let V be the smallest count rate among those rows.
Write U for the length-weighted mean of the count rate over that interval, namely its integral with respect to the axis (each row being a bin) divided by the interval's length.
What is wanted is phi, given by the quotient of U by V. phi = 1.1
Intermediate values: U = 433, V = 397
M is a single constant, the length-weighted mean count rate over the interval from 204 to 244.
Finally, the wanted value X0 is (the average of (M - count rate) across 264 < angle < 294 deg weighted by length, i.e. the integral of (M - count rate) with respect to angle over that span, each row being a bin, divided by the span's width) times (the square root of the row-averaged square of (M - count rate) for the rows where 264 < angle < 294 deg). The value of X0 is -6613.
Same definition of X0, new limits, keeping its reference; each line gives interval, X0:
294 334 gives -2575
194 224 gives -4730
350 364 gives -5790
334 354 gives -2486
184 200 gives -4631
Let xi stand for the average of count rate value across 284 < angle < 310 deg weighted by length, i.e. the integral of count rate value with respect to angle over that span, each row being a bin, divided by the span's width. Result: 438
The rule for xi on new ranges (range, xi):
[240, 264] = 413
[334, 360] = 406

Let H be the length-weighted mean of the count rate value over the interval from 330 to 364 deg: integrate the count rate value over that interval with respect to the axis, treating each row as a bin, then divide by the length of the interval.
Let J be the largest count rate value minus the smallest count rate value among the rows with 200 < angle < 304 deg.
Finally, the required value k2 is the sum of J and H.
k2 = 609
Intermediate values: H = 389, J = 220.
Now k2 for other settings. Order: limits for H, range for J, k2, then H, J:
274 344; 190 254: 608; 400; 208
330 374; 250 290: 439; 401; 38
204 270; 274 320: 411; 385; 26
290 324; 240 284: 517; 433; 84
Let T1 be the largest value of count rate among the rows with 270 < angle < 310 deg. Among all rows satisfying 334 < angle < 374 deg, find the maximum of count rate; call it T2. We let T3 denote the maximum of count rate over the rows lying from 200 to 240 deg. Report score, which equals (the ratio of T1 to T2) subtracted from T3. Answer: 443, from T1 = 456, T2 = 449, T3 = 444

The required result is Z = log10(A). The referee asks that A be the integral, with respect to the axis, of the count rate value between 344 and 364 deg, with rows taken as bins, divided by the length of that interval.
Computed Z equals 2.64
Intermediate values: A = 435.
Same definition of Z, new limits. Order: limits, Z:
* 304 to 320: 2.64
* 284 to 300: 2.64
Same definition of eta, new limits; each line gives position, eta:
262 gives 422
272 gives 439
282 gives 456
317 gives 432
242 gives 372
